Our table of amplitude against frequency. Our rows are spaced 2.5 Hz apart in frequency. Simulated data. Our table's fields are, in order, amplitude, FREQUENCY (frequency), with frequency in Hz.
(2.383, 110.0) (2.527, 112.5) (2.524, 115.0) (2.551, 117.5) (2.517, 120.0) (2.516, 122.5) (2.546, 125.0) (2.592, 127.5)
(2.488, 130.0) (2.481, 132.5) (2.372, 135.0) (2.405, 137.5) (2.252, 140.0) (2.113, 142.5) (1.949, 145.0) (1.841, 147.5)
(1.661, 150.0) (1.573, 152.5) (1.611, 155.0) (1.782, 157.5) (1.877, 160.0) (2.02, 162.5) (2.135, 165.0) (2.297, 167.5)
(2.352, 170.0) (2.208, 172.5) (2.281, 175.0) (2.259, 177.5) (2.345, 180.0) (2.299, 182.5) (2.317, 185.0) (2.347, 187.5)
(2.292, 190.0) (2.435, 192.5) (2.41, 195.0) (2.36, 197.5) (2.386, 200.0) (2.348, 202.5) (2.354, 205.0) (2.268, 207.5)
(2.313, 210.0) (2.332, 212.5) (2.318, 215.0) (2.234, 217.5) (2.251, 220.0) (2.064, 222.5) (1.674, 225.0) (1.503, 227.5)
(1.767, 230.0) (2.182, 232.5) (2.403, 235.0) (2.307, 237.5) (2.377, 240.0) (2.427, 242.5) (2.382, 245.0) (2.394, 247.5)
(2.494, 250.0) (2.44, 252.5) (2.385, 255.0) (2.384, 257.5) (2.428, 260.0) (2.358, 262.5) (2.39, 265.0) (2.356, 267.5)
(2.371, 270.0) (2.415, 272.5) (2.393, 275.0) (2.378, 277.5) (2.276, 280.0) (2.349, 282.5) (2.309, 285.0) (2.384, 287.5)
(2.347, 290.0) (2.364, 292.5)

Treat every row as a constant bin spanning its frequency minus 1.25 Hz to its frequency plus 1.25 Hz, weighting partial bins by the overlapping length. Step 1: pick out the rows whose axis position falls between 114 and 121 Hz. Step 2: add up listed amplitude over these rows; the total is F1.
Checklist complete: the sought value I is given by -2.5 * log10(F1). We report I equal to -2.20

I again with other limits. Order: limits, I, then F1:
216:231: -2.65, 11.5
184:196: -2.68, 11.8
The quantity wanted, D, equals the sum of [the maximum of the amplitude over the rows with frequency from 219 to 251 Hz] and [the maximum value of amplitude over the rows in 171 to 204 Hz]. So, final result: 4.93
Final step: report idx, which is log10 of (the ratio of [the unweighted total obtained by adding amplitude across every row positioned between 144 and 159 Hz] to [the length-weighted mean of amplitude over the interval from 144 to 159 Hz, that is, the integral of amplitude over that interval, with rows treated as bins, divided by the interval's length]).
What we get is 0.778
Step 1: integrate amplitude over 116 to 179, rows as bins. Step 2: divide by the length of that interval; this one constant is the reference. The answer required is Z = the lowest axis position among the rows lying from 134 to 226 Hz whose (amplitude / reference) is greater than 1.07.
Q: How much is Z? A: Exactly 135.0 Hz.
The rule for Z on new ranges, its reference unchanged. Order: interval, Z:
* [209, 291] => 235.0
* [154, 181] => 170.0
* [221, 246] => 235.0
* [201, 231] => 202.5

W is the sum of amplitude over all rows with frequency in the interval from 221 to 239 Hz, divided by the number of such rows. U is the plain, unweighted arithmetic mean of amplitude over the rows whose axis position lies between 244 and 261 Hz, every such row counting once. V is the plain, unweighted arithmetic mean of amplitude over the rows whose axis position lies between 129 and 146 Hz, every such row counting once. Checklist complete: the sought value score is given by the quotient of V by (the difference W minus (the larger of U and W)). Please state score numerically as -5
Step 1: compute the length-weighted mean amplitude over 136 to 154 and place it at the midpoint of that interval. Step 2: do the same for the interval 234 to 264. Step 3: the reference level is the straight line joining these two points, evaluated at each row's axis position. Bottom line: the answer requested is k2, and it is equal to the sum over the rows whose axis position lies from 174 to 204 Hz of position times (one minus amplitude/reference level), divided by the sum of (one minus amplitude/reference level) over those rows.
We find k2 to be 188.6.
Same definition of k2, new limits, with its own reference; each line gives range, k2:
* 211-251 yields 226.5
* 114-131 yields 122.3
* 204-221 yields 207.5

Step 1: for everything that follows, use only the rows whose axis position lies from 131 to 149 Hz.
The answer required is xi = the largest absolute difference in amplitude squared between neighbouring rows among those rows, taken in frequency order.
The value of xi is 0.71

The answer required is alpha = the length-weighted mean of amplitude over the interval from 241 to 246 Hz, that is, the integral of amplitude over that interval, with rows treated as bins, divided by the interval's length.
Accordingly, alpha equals 2.40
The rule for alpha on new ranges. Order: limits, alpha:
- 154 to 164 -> 1.84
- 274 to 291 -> 2.35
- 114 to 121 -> 2.53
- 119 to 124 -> 2.52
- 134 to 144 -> 2.27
